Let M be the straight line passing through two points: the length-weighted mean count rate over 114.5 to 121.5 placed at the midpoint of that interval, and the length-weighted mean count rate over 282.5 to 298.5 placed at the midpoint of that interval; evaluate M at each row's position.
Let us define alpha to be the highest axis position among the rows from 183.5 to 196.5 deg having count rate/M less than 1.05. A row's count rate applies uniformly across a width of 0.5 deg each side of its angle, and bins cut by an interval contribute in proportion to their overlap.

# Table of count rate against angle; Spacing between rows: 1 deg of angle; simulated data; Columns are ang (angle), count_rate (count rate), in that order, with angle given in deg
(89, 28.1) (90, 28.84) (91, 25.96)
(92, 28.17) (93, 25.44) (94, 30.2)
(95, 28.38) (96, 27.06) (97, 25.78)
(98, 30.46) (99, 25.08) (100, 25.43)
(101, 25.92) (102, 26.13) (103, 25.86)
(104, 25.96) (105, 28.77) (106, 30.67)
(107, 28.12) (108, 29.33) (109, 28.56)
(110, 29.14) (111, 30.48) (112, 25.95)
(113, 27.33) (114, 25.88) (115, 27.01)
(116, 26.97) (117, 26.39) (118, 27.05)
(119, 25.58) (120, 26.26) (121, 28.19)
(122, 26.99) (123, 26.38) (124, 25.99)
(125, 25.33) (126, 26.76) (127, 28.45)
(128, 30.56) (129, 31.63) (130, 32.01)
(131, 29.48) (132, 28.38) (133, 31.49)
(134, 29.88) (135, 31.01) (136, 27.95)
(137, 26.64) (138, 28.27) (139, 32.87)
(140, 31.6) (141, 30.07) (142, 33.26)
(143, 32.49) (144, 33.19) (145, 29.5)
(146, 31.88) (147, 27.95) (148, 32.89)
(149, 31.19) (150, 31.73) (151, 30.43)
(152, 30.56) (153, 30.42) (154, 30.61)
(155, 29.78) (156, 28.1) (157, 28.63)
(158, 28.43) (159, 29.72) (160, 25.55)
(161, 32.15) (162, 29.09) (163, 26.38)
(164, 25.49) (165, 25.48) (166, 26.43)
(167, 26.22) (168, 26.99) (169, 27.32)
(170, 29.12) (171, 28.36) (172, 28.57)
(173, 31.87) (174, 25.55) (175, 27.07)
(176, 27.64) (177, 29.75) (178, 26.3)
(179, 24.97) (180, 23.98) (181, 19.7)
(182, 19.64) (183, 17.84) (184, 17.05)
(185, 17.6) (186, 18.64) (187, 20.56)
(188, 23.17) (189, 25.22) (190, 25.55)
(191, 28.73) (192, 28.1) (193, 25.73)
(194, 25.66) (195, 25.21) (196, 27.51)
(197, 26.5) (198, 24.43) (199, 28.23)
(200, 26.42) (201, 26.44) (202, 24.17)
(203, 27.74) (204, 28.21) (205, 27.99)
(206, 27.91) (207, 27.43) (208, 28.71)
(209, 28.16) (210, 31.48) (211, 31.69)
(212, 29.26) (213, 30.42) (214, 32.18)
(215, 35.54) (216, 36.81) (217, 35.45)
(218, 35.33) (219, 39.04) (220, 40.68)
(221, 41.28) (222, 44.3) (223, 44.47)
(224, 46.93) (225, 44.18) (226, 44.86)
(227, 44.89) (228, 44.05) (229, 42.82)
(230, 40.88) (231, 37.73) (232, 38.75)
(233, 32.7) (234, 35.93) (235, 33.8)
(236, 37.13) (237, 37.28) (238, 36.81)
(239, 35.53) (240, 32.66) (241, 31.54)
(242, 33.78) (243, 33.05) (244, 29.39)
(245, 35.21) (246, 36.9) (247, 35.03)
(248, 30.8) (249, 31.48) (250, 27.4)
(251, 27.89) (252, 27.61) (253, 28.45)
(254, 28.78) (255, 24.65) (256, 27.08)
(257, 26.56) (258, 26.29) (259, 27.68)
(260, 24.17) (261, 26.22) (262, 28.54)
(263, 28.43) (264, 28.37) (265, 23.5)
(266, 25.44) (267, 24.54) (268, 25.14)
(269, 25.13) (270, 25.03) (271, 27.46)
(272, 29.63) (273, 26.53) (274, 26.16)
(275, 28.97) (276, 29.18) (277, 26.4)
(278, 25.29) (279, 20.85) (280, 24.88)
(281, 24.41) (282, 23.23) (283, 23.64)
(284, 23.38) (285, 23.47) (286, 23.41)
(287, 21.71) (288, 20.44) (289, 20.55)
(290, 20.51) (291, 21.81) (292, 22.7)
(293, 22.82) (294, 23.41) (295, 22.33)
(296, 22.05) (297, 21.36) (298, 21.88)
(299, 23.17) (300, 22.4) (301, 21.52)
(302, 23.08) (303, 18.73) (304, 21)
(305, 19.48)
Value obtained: 195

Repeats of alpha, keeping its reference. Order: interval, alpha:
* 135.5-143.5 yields 137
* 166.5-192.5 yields 190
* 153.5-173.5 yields 167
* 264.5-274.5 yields 265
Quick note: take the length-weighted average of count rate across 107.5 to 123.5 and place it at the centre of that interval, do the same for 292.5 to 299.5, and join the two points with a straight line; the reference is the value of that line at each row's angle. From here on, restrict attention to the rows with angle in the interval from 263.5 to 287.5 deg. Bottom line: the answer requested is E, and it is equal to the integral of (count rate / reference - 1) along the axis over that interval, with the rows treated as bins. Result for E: 2 deg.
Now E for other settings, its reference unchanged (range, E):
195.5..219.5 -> 5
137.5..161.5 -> 4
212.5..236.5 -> 15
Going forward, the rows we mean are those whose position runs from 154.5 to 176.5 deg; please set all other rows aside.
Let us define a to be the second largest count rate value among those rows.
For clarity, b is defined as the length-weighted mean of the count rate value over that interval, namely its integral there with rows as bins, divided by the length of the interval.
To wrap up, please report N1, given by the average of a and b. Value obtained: 29.9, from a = 31.87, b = 27.9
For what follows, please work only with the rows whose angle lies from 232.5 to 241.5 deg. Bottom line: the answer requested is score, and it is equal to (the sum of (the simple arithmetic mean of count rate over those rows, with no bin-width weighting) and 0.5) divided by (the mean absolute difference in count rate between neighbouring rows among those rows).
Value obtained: 19.4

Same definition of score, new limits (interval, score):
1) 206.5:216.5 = 18.6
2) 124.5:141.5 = 16.3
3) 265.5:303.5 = 20.0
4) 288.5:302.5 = 29.4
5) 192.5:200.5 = 16.2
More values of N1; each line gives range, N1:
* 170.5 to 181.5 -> 28.2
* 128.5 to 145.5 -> 31.9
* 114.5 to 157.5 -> 31.3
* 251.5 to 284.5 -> 27.6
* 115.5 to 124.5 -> 26.8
